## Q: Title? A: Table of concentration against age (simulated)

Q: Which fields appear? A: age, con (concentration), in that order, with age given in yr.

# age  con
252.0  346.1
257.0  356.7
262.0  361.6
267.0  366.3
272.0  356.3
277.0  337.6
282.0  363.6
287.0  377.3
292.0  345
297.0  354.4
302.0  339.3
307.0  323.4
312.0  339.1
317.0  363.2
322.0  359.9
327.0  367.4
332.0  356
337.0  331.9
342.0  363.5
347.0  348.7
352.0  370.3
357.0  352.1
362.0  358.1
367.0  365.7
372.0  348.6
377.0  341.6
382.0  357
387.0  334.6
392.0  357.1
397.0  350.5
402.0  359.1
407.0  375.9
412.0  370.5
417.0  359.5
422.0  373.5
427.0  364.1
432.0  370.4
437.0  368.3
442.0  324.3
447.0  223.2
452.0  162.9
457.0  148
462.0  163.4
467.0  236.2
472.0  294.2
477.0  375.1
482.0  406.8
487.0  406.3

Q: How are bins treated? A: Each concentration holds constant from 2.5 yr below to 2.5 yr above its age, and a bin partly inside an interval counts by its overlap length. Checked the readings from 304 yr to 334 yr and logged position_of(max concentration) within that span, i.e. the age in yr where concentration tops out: 327.0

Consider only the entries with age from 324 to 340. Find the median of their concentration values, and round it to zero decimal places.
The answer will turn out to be 356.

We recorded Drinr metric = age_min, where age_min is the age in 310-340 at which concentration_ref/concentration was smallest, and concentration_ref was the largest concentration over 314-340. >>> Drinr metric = 327.0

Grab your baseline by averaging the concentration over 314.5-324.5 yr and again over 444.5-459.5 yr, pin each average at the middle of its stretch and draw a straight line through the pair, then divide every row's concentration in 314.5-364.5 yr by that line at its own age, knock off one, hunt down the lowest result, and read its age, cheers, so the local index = 337.0 yr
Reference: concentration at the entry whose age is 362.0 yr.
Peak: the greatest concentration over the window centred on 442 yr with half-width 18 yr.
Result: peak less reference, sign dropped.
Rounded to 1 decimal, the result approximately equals 12.3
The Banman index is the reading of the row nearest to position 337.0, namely 331.9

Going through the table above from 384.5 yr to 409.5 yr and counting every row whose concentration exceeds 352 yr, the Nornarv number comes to 3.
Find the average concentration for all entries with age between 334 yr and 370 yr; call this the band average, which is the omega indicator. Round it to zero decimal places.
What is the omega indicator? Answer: 356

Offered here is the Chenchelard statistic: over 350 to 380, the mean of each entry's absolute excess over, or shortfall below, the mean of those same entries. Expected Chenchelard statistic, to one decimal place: 8.6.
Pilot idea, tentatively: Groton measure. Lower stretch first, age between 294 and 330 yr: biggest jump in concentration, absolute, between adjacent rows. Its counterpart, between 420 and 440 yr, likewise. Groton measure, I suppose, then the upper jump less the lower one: -15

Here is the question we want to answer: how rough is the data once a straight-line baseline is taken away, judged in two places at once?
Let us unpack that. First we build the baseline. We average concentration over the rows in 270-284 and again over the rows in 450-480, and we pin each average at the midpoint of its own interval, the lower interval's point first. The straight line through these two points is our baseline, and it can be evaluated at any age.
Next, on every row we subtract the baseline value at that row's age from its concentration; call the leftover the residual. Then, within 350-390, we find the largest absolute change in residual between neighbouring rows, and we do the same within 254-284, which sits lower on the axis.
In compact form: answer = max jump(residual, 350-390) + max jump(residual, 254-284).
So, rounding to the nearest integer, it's 48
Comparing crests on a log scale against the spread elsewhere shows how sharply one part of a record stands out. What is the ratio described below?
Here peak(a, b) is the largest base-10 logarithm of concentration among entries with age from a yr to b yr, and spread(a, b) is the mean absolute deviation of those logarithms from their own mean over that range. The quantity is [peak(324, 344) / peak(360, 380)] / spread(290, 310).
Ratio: 85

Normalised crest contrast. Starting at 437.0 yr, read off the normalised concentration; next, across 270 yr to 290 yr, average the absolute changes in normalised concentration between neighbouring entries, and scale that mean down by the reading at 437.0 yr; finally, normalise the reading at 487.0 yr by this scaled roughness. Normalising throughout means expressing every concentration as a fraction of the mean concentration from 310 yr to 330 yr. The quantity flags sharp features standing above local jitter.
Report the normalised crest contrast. 21.5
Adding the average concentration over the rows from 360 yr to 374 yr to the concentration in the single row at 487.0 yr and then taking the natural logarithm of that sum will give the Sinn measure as 6.64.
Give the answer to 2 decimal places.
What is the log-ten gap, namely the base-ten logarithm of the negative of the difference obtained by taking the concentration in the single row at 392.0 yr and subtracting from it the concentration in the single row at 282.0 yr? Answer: 0.81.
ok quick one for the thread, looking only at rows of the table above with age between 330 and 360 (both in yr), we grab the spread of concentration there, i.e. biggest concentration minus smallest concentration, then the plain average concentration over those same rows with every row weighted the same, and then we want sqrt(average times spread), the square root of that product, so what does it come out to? 117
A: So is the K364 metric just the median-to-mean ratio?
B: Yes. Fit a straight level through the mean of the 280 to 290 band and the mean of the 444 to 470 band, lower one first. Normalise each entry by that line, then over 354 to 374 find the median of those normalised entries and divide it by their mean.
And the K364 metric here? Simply 1.001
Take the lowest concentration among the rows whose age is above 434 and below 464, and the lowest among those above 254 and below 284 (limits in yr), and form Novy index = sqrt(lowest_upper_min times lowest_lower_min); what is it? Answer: 224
